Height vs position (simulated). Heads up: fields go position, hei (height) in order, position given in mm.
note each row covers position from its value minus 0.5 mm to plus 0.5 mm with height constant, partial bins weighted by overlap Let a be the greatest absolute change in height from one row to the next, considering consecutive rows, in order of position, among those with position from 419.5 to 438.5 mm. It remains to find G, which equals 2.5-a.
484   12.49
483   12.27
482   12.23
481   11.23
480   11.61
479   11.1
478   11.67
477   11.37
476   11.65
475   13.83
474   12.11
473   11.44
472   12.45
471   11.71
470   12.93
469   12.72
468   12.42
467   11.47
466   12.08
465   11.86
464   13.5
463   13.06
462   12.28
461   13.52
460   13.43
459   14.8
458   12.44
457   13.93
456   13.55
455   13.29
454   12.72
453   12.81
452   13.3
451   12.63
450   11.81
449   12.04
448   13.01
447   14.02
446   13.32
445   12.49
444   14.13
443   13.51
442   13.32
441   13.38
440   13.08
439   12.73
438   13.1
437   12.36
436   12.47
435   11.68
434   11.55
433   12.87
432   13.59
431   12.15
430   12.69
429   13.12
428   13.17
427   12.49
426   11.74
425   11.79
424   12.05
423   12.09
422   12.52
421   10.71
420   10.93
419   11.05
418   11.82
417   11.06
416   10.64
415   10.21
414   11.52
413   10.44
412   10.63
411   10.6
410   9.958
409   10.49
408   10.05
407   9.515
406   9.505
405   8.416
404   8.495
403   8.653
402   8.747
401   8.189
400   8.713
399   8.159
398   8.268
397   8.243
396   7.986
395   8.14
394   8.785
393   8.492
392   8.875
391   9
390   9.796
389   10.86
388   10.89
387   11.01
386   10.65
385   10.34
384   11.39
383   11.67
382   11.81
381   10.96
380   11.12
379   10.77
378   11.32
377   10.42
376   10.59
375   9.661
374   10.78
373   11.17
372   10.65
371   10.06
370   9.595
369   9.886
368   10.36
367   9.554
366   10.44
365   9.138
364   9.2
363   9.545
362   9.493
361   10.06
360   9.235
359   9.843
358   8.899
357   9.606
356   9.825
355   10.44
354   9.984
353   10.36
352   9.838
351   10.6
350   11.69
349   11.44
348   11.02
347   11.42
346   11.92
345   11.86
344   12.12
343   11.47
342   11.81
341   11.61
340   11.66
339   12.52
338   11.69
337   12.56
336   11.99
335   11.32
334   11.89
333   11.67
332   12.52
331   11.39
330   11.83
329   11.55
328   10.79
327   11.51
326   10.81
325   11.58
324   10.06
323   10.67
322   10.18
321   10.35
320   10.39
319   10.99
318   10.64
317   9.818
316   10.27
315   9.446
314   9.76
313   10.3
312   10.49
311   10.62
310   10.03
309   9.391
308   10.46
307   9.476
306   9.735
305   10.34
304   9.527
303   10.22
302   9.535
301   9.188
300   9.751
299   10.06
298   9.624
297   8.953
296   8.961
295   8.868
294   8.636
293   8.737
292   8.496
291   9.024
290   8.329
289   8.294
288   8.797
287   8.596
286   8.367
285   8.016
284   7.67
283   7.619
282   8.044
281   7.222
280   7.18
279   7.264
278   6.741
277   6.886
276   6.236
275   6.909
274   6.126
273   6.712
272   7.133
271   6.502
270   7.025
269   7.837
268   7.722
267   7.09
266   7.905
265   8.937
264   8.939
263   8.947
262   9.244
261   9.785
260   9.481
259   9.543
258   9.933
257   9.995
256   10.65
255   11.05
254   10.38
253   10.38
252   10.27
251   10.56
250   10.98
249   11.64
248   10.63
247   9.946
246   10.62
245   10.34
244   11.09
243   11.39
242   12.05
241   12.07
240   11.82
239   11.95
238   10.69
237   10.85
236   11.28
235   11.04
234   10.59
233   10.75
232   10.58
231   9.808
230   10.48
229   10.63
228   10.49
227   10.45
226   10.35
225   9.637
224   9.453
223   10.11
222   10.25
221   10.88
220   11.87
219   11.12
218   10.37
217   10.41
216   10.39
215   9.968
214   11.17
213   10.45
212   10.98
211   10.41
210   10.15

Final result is 0.69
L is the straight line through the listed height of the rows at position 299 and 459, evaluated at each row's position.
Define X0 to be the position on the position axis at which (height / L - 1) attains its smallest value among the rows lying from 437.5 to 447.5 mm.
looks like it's 445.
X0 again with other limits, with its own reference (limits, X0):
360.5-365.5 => 365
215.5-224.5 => 224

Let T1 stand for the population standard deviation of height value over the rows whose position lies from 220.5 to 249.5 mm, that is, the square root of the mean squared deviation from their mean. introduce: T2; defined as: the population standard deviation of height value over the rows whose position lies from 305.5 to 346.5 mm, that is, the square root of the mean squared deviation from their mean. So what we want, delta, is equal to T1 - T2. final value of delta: -0.22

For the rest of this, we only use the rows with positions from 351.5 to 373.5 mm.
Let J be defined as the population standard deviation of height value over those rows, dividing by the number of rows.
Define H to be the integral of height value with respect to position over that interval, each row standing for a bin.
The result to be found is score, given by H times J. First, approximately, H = 217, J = 0.54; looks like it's 117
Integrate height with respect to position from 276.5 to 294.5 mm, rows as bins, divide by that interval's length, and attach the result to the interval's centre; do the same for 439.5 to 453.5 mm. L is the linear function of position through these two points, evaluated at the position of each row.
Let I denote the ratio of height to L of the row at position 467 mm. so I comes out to 0.84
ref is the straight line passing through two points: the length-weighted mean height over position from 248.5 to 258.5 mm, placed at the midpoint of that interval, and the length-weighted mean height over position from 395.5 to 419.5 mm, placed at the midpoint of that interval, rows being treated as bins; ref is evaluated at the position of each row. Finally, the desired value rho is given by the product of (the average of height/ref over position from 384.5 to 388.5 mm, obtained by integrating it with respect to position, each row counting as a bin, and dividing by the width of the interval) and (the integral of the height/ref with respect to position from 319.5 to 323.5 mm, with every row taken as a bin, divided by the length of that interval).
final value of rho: 1.12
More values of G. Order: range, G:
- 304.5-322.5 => 1.43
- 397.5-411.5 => 1.41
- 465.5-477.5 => 0.32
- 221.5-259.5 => 1.24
